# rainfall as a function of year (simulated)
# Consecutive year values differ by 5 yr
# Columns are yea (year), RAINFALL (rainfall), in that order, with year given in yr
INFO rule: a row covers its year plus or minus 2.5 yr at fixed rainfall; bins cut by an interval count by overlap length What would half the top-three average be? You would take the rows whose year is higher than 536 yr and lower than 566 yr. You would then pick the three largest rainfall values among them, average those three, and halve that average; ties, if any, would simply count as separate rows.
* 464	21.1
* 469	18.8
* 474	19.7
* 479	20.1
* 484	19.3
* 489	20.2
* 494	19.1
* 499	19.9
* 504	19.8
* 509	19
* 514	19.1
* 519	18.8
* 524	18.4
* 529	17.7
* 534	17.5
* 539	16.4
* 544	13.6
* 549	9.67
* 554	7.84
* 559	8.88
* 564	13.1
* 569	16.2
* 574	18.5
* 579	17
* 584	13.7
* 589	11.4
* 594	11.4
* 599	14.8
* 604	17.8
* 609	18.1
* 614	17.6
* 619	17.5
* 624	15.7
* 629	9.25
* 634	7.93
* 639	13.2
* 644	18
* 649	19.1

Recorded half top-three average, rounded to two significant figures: 7.2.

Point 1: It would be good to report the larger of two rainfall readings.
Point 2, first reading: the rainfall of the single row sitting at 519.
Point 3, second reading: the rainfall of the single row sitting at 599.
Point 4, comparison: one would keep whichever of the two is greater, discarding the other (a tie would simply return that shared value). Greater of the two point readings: 18.8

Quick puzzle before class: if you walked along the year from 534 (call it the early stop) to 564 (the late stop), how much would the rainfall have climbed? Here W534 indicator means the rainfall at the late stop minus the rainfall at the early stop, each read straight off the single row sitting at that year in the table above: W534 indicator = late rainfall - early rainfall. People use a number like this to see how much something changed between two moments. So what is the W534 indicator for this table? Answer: -4.4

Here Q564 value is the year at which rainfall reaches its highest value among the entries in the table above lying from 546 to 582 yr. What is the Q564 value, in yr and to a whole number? 574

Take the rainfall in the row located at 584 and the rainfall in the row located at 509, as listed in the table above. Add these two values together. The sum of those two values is 32.7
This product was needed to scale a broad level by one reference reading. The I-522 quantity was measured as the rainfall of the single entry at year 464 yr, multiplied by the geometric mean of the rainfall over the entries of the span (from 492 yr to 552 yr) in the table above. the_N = 361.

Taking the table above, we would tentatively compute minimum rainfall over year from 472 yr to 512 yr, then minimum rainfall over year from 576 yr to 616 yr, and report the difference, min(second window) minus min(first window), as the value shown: -7.6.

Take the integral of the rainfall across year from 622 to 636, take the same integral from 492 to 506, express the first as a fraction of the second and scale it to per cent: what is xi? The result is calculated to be 56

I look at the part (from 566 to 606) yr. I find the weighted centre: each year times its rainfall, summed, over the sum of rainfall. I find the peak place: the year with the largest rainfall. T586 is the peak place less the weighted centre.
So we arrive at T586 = -12.0 yr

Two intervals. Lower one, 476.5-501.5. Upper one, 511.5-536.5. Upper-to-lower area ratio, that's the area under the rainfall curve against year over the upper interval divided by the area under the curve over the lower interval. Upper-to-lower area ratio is 0.93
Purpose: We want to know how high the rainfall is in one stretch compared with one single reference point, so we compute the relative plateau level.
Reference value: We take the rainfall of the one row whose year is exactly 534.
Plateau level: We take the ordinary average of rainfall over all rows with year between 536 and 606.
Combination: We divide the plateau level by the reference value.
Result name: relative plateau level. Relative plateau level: 0.777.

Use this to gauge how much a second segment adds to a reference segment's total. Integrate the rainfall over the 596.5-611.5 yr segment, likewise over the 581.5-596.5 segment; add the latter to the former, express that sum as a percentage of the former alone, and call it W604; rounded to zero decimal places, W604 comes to 172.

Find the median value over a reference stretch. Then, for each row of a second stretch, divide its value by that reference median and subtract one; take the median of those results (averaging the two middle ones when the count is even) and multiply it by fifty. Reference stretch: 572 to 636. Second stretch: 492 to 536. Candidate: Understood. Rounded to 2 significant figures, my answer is 11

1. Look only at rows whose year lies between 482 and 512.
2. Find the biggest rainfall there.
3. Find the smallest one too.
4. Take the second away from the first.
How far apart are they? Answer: 1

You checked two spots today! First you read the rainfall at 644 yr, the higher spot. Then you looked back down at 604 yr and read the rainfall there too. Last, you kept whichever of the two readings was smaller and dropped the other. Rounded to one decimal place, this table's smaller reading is 17.8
